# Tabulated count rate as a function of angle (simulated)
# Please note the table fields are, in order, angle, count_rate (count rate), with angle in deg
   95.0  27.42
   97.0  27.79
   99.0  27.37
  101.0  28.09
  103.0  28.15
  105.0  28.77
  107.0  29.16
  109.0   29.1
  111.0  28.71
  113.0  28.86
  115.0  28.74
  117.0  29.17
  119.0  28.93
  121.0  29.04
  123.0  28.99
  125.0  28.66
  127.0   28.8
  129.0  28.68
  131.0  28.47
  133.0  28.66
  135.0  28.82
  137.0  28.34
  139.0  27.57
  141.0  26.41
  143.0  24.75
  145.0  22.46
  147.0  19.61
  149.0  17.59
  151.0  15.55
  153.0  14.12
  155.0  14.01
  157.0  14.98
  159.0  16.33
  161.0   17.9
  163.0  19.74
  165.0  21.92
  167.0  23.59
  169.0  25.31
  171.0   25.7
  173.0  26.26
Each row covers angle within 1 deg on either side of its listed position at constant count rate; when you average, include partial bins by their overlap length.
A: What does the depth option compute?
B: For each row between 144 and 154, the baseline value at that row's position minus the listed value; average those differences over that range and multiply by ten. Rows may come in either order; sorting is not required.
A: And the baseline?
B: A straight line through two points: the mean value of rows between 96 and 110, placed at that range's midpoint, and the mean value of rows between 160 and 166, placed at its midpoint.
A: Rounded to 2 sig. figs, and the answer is 40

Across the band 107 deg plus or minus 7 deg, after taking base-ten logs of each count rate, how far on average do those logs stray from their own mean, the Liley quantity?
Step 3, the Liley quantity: 0.005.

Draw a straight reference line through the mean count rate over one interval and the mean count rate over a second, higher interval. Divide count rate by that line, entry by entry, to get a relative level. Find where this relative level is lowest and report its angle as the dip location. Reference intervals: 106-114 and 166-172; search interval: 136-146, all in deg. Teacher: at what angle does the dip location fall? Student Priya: 145.0 deg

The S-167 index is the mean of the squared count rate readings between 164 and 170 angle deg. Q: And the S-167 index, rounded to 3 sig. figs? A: 559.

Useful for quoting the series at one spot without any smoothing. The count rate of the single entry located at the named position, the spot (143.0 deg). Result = 24.75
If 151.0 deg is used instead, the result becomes 15.55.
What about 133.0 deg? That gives 28.66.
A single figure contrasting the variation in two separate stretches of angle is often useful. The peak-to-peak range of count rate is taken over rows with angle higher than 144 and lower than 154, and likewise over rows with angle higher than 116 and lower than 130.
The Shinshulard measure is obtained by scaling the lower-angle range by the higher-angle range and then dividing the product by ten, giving 0.4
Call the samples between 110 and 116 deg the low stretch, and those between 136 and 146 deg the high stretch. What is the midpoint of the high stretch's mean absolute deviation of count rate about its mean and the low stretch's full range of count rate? 1.00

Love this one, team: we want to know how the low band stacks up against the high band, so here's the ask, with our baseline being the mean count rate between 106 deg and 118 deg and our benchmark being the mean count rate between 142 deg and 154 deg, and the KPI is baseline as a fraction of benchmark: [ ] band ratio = 1.5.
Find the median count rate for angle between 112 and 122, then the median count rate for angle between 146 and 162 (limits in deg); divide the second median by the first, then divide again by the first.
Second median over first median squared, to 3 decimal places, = 0.019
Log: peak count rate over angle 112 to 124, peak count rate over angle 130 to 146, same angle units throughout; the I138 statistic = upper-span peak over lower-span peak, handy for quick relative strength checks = 0.99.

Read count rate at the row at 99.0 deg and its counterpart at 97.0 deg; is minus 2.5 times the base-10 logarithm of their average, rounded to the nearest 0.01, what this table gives -3.60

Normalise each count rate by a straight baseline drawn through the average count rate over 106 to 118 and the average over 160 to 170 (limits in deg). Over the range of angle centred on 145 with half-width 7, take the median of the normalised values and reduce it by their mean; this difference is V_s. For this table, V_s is 0.023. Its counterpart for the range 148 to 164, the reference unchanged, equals -0.020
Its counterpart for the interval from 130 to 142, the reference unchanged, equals 0.003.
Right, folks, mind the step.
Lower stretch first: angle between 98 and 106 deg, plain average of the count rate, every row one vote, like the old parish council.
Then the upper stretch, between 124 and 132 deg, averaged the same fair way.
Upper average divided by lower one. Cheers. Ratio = 1.02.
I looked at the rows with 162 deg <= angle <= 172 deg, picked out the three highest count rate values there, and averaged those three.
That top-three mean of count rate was 25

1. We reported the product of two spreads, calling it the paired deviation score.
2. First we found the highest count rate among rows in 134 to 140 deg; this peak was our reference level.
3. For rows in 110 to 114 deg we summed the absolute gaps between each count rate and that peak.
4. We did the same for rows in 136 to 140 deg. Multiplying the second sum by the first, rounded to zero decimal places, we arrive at 0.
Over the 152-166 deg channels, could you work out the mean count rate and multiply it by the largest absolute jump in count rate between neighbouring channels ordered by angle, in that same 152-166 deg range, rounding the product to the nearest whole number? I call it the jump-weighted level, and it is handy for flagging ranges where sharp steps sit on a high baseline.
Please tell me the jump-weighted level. 37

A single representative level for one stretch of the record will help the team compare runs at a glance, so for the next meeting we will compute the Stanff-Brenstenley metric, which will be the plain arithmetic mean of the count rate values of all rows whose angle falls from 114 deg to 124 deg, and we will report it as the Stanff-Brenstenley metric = 29.0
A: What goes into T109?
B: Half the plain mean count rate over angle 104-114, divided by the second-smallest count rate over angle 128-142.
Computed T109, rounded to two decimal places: 0.52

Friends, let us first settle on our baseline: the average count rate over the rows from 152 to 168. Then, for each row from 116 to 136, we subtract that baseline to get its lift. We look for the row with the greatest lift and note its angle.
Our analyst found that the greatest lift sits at 117.0 deg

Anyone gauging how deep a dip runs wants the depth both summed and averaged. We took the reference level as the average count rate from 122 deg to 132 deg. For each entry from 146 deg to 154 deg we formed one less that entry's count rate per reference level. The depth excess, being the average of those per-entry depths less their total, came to -1.3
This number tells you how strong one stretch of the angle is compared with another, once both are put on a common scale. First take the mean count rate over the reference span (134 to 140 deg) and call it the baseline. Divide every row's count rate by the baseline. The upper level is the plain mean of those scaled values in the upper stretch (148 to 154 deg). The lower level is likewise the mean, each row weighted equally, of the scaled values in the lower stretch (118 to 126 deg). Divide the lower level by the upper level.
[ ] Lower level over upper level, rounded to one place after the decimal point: 1.8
